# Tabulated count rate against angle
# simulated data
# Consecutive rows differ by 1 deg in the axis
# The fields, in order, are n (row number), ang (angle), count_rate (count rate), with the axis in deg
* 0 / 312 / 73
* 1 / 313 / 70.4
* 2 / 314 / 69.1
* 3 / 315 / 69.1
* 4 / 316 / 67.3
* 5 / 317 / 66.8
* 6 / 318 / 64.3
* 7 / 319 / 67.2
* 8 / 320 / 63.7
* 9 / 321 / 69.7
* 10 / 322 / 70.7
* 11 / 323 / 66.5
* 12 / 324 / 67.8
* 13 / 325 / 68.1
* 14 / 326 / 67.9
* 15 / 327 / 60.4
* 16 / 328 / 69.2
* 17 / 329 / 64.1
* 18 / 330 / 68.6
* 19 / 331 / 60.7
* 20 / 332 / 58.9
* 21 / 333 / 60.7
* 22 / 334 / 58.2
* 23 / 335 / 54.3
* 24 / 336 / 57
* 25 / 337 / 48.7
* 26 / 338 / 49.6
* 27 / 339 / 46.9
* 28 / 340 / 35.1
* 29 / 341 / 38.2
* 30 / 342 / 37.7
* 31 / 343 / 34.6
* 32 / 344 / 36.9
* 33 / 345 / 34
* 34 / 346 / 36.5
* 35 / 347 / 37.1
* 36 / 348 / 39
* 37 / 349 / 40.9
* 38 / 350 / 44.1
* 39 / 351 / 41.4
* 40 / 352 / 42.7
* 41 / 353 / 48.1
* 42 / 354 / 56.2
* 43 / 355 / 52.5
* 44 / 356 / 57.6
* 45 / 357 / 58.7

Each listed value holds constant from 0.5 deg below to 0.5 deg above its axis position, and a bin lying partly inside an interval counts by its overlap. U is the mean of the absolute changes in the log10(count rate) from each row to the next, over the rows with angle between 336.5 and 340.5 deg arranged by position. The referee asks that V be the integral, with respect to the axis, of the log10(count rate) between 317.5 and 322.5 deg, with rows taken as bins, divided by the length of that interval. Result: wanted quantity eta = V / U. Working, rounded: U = 0.053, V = 1.83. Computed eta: 35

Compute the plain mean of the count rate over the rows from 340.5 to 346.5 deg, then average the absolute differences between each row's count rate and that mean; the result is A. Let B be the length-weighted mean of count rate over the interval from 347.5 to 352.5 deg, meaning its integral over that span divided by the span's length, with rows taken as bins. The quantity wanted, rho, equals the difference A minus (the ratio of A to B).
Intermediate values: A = 1.3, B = 42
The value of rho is 1.3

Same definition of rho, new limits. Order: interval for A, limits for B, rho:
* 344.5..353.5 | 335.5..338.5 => 3.3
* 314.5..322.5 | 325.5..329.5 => 1.8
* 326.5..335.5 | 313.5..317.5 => 3.7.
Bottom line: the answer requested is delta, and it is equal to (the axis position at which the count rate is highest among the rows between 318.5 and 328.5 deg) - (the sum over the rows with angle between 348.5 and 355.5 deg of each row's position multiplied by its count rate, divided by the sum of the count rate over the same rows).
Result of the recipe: -30.2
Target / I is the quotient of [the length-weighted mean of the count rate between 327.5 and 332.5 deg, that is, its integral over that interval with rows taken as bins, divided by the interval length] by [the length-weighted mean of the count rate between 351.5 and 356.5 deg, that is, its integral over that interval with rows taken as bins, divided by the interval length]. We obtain 1.3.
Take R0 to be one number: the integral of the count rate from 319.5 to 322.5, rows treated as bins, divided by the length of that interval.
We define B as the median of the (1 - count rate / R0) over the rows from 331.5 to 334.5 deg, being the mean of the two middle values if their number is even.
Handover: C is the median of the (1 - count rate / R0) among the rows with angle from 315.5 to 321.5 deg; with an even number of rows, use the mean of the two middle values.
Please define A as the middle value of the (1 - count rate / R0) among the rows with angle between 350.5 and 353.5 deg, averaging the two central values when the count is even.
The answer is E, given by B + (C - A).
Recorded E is -0.22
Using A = 0.37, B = 0.13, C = 0.02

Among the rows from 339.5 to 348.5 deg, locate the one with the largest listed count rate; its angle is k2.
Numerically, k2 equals 348 deg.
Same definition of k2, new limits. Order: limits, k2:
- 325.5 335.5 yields 328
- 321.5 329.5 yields 322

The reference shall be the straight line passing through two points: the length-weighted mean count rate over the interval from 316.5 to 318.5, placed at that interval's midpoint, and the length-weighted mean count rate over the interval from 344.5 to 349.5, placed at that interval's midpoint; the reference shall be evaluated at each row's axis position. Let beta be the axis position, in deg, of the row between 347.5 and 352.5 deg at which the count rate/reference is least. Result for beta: 348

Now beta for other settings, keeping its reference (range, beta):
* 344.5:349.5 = 345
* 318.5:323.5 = 320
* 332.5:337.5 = 337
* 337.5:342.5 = 340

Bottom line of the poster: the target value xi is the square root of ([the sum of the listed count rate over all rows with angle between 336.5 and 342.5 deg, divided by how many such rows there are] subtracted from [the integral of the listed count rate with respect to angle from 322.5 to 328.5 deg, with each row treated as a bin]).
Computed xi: 18.9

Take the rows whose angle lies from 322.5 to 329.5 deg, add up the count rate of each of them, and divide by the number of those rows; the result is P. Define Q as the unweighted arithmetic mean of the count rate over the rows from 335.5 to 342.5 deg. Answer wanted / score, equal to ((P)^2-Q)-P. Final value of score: 4283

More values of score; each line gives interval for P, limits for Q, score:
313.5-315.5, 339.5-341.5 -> 4669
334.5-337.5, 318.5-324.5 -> 2724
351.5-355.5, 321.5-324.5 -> 2369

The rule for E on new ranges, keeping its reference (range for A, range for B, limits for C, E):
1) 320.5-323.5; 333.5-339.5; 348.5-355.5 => 0.61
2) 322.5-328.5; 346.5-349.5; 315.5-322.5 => 0.44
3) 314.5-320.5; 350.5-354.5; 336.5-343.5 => 0.76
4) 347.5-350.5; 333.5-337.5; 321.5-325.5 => -0.22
